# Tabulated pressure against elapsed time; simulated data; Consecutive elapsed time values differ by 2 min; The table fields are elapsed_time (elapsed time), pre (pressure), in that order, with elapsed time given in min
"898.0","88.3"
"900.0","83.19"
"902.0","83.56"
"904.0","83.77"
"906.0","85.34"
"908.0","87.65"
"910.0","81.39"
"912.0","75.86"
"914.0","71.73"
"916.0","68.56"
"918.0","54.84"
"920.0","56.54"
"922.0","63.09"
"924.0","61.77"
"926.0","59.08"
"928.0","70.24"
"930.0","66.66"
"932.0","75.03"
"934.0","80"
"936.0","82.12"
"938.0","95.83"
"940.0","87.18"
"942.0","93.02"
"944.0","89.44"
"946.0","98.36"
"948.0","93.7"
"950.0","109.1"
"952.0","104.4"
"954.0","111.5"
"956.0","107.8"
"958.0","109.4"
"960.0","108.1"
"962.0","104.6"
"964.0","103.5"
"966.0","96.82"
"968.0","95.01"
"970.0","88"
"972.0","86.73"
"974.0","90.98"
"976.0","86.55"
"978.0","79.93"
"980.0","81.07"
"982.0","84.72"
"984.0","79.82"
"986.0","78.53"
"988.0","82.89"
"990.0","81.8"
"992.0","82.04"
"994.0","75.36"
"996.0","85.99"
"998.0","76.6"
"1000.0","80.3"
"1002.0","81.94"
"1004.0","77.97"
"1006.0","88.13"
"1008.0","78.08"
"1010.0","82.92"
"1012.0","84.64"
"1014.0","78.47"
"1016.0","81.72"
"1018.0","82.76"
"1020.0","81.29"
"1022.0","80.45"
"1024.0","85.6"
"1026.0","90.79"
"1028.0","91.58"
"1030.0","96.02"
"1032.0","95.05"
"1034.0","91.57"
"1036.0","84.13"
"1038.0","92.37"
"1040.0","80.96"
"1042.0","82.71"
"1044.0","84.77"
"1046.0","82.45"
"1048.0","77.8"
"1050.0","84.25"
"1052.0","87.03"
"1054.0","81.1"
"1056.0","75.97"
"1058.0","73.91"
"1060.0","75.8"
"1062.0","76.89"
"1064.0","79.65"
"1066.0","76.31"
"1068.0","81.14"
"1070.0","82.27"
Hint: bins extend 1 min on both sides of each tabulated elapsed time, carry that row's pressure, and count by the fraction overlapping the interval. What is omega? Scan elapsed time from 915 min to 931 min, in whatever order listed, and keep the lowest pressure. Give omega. 54.84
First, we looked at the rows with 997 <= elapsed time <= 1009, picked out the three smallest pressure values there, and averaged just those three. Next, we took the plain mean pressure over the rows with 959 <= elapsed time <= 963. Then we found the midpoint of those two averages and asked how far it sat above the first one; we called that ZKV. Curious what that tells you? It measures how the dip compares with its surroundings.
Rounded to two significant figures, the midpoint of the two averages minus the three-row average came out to 14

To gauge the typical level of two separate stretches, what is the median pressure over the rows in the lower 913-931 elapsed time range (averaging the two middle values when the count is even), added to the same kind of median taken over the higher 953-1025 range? 146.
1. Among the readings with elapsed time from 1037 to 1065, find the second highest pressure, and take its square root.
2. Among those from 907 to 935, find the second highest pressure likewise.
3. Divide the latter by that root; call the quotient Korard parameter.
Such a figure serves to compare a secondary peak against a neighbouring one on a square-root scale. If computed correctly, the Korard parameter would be 8.7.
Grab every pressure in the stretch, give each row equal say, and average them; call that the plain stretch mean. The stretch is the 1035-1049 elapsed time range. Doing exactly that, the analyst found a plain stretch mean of 83.6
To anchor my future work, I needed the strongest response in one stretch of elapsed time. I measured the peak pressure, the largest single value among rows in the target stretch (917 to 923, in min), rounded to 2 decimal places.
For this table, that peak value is 63.09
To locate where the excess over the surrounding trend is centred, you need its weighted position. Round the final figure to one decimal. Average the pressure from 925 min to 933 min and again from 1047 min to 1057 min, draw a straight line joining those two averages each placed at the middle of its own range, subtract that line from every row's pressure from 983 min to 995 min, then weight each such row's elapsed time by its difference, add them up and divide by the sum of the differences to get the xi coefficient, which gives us 988.4 min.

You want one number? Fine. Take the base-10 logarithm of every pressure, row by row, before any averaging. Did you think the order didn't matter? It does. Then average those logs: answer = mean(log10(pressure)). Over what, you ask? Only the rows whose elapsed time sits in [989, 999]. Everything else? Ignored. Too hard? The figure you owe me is 1.90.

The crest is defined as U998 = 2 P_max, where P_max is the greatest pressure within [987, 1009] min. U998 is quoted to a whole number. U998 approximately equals 176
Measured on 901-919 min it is 175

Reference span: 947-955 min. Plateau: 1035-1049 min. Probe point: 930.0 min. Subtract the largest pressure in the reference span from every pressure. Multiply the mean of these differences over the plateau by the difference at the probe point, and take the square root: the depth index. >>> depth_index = 35.4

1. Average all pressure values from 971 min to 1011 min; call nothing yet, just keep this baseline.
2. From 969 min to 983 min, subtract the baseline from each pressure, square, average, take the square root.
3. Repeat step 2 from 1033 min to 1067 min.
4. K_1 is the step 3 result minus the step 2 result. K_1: 0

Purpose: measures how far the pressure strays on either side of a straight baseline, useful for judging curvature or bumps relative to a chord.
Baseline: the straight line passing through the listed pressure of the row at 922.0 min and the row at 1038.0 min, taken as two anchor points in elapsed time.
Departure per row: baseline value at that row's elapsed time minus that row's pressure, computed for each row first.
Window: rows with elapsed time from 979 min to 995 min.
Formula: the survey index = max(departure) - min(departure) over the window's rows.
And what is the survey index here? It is 12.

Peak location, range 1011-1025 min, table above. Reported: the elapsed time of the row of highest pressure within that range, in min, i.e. 1024.0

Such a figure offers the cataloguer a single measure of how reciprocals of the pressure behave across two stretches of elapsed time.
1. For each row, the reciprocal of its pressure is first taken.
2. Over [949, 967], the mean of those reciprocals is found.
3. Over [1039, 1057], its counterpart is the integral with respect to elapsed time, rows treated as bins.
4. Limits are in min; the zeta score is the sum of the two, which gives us 0.230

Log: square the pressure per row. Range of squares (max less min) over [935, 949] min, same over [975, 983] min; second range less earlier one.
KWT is -1829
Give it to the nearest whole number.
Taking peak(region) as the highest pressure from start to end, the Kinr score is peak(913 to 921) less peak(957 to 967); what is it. -38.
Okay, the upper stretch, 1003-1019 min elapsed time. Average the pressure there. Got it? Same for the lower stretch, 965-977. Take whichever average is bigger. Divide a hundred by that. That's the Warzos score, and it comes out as 1.10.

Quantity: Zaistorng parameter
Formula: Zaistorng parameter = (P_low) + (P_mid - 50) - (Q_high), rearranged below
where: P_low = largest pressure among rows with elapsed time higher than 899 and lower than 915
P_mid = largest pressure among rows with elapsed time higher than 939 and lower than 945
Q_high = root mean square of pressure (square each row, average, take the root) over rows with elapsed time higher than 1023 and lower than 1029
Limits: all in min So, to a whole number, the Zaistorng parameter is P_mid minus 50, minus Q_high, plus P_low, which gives 41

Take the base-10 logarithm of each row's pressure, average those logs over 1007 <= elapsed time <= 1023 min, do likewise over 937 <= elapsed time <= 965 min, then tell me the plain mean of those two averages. 1.96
